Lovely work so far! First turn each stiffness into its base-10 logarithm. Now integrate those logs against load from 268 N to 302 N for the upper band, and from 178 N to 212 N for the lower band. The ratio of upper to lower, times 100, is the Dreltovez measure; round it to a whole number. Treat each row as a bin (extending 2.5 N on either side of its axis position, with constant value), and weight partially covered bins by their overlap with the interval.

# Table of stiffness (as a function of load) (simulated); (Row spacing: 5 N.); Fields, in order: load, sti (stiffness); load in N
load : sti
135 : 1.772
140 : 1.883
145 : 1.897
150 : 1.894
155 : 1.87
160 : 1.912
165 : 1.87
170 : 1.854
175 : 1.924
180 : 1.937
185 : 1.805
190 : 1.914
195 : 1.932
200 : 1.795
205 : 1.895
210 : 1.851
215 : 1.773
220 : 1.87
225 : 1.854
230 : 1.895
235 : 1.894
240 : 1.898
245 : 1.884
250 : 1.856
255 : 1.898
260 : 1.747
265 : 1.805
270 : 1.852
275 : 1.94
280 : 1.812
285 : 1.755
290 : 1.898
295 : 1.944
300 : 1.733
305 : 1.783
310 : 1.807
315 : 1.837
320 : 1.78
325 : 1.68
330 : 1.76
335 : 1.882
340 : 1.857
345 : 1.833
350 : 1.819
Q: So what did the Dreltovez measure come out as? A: 98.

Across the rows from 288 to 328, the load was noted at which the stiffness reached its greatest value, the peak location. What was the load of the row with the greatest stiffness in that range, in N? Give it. 295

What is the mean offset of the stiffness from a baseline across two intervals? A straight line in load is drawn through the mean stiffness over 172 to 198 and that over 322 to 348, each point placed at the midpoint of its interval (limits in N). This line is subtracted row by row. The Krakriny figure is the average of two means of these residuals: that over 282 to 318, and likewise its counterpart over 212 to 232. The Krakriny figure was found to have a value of -0.016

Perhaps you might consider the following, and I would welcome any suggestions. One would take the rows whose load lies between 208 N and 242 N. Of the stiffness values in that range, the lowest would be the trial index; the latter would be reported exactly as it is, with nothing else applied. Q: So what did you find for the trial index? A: 1.773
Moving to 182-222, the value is 1.773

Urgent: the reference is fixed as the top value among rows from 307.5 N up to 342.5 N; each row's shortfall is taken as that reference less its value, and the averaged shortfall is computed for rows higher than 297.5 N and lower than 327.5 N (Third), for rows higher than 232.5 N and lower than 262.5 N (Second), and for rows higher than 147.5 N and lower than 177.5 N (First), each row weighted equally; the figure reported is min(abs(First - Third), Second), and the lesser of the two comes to 0.019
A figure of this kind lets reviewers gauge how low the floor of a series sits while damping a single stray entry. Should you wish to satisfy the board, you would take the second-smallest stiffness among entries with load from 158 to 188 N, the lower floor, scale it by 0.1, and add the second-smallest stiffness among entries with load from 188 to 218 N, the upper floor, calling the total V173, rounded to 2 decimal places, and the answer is 1.98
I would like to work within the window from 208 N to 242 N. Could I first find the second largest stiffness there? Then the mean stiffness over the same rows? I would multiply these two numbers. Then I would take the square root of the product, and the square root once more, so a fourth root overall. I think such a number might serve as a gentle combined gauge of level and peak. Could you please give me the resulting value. 1.37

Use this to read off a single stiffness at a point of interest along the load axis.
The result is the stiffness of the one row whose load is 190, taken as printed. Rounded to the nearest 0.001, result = 1.914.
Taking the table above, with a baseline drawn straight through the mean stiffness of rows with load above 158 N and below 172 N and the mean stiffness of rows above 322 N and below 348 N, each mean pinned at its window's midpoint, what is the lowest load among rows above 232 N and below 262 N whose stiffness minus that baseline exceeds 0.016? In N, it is 235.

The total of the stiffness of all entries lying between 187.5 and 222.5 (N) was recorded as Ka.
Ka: 13.0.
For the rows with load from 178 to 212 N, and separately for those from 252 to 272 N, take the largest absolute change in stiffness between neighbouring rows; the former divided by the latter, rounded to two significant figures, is 0.91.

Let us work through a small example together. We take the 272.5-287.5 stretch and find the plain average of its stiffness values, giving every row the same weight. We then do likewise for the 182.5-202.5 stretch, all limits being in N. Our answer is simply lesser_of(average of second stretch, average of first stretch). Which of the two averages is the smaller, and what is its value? 1.84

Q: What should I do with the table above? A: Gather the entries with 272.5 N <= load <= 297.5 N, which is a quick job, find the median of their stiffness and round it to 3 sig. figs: 1.90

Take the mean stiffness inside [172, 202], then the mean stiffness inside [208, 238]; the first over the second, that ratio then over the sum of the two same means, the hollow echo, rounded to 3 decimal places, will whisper 0.271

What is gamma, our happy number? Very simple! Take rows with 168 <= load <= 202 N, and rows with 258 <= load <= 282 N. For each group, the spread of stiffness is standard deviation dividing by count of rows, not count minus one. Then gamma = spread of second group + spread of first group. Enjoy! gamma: 0.121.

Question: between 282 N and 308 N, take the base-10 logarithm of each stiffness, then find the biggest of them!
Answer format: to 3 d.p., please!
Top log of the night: 0.289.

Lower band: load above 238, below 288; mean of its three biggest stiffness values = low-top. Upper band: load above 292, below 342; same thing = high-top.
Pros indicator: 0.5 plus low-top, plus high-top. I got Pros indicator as 4.31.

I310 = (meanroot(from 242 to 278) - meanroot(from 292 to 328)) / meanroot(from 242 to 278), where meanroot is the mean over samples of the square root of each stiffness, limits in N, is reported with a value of 0.016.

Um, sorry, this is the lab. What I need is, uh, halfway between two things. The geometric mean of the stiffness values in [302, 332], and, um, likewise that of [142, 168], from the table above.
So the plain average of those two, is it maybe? 1.83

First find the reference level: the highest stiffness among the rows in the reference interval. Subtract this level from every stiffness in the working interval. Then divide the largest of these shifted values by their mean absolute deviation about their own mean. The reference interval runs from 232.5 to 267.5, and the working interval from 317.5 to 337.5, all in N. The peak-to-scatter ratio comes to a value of -0.29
